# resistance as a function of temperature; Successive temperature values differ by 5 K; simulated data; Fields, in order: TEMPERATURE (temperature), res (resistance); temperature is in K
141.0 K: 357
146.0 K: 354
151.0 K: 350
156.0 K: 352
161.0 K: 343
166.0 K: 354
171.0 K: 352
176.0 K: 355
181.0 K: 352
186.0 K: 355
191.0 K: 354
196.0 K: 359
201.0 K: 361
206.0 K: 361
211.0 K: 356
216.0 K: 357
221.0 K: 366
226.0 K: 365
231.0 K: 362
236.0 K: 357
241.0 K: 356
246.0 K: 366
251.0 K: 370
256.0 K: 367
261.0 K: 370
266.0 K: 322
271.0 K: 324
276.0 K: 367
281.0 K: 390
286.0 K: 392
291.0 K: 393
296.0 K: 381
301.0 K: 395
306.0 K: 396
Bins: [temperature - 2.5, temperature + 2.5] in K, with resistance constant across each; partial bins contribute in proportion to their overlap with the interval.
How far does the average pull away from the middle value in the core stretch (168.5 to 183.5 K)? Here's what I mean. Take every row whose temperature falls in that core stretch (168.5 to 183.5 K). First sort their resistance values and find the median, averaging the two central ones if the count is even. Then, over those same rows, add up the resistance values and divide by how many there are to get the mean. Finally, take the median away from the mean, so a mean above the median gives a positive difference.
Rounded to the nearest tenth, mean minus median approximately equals 1.0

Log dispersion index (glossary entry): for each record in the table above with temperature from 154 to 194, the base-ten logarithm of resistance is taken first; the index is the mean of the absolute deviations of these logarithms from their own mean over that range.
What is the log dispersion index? 0.0029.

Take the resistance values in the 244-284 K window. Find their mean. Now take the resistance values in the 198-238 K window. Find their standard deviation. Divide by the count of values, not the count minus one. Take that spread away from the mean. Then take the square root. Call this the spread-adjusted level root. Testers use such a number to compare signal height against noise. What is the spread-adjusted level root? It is 18.9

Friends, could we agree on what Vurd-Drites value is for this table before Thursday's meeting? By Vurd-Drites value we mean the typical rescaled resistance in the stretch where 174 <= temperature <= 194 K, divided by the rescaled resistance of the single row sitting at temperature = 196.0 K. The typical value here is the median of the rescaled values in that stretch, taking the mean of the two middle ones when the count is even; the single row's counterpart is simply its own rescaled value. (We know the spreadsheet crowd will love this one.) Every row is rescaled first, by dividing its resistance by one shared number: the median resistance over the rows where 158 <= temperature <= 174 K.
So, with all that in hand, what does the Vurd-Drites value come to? 0.987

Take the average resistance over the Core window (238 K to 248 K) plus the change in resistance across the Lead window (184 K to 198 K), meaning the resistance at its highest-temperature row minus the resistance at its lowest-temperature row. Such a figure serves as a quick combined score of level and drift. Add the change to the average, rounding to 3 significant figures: 365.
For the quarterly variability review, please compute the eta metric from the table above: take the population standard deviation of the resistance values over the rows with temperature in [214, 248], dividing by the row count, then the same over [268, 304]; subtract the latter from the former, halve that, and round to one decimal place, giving -9.7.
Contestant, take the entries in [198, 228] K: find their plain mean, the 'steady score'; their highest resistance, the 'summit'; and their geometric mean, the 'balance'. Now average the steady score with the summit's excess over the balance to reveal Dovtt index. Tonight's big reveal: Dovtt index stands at 183.0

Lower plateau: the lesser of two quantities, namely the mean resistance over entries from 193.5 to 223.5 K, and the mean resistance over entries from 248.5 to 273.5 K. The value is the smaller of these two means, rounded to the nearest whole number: 351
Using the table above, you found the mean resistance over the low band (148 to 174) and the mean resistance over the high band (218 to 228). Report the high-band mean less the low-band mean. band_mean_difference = 15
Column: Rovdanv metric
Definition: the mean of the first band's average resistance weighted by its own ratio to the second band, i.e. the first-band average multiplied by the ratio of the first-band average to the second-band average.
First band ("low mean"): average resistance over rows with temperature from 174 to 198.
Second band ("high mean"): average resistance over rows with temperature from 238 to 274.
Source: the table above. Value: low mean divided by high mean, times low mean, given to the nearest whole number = 356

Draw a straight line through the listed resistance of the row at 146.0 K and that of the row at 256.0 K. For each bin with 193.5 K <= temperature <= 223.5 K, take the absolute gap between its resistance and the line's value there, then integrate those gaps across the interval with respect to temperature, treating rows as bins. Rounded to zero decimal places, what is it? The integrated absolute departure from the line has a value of 78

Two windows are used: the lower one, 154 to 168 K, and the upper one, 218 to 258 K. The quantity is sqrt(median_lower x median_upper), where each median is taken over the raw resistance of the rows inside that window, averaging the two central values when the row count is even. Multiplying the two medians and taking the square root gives 359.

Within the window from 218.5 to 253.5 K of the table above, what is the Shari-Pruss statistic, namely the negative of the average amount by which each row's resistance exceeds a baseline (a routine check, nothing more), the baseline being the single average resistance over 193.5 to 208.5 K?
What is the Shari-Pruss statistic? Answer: -3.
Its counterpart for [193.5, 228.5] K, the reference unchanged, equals 0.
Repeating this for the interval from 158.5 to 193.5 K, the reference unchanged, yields 8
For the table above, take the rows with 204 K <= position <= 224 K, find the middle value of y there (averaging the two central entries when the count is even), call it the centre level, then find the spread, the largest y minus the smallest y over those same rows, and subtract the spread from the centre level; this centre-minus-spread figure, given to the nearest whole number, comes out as 349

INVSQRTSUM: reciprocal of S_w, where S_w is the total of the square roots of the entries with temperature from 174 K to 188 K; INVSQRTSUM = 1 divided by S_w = 0.018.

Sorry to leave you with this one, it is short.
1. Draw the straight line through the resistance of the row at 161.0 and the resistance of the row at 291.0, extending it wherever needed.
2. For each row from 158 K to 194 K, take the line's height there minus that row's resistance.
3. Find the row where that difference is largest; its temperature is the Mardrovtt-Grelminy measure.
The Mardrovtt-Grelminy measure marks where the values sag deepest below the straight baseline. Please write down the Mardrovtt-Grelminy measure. 191.0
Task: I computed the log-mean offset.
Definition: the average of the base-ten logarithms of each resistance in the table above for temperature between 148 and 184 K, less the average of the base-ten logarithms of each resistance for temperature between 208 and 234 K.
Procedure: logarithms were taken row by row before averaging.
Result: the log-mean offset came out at -0.012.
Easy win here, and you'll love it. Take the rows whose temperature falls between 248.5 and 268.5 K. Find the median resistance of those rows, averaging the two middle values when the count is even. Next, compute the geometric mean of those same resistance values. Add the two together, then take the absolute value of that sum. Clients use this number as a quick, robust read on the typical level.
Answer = 725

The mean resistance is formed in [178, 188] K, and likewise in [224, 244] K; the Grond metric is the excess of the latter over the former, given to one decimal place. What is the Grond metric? 6.5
